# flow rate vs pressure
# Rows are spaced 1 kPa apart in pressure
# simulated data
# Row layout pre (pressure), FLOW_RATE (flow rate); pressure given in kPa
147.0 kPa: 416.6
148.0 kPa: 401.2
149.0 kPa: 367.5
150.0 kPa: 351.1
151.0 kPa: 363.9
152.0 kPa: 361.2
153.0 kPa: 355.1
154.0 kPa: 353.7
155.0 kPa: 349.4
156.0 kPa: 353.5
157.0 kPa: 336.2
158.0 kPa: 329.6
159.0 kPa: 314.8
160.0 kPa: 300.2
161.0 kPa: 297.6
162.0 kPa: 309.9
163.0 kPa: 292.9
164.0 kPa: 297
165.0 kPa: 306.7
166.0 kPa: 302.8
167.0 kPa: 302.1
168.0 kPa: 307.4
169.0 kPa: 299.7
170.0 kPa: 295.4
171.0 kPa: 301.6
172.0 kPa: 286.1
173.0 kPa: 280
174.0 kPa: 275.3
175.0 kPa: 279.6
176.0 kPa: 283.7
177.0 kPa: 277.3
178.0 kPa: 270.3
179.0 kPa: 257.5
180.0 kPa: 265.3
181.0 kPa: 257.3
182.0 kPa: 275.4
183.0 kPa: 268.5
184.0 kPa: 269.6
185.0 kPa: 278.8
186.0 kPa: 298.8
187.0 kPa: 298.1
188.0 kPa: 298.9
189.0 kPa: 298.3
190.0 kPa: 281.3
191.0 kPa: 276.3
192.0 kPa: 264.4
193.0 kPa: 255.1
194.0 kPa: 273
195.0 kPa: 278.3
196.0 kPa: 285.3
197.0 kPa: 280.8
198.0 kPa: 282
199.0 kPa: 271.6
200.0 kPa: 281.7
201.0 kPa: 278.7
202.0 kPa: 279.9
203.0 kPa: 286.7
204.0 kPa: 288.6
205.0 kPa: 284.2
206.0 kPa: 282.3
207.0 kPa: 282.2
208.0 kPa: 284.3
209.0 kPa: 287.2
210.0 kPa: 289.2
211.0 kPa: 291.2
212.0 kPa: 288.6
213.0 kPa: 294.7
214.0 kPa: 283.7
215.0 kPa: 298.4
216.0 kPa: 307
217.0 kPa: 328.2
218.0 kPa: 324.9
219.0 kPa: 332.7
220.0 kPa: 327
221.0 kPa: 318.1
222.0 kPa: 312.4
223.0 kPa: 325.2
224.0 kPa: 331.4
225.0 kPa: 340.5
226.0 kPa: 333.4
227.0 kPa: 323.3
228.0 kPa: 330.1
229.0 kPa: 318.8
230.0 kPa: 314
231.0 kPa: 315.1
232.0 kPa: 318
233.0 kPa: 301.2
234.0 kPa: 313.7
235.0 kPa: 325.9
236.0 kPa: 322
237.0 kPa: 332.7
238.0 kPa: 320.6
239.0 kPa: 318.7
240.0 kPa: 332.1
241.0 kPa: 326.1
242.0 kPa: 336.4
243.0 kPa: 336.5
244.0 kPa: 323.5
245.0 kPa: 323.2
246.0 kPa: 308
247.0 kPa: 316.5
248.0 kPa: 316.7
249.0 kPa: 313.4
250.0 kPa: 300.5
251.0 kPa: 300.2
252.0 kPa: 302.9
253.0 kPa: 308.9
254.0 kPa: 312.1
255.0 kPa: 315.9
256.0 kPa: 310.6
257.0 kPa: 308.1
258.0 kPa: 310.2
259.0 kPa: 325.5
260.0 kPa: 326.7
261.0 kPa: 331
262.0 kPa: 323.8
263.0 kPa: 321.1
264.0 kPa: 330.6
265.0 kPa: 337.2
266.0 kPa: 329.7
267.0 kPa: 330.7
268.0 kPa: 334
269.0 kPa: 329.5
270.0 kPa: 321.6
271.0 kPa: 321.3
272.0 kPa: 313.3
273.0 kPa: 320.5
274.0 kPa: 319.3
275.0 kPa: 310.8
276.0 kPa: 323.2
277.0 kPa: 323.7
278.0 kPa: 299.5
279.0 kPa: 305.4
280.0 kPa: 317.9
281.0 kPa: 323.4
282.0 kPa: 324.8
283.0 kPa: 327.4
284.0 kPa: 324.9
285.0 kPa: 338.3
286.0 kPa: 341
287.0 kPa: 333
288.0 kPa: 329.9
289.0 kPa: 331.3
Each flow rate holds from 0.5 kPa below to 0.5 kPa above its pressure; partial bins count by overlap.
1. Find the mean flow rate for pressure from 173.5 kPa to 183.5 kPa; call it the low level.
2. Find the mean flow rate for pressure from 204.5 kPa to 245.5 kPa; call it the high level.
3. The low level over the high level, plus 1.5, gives 2.36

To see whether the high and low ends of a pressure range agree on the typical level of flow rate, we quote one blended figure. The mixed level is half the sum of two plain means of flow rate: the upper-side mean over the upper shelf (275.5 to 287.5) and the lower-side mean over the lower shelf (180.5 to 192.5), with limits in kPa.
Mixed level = 302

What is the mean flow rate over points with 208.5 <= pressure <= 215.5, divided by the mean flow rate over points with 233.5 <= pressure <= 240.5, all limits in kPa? 0.90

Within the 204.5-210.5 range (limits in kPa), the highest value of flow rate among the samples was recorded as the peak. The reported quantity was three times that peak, 868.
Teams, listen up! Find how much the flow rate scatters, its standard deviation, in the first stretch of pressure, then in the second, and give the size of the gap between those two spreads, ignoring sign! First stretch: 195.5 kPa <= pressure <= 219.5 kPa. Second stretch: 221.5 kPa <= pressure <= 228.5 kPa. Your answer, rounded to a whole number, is 7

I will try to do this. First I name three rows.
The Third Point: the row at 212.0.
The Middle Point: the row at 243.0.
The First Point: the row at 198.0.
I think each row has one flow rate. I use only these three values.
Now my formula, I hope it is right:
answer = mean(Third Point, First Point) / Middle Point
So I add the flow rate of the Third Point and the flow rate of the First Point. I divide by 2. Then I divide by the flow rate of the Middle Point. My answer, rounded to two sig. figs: 0.85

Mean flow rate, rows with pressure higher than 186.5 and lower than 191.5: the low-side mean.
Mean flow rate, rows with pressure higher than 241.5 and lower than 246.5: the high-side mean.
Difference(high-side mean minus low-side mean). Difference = 35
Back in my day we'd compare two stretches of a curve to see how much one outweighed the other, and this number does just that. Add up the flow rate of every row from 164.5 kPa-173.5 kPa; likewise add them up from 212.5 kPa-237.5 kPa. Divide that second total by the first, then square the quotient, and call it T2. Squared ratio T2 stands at 8.8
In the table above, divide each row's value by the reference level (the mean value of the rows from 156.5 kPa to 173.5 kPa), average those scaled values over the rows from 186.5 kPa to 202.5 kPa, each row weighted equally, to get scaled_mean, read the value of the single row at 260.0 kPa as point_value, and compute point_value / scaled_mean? 354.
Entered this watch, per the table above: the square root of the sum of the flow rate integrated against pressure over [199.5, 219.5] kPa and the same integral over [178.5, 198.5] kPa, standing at 107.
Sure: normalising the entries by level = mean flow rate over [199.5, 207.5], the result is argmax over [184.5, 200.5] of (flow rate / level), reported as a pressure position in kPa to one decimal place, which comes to 188.0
